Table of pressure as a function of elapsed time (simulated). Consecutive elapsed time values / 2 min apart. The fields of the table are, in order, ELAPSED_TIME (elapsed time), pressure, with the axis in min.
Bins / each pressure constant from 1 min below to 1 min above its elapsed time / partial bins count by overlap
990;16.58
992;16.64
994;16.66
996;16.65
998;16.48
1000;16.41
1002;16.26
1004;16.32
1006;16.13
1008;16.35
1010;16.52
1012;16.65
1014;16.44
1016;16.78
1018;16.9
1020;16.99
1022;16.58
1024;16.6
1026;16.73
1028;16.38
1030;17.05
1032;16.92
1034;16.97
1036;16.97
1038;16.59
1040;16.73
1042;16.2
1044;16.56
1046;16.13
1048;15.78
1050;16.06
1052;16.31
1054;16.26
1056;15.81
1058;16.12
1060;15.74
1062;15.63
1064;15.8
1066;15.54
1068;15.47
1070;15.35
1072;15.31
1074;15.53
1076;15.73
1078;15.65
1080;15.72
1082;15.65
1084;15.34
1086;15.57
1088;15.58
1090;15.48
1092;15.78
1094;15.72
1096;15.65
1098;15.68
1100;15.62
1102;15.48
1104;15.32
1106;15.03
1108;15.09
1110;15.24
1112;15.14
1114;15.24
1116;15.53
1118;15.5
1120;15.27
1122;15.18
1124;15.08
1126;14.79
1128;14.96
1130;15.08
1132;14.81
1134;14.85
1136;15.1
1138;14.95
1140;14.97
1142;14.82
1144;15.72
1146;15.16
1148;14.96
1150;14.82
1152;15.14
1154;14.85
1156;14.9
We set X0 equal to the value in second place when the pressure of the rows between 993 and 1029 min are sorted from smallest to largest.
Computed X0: 16.26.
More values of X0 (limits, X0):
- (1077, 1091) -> 15.48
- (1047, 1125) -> 15.08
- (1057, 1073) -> 15.35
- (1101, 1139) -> 14.81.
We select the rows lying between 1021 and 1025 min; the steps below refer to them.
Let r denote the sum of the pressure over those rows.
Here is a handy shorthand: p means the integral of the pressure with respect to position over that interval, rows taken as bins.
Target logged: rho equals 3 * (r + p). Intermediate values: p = 66.36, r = 33.2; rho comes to 299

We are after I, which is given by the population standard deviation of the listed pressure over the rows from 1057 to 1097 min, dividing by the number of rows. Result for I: 0.182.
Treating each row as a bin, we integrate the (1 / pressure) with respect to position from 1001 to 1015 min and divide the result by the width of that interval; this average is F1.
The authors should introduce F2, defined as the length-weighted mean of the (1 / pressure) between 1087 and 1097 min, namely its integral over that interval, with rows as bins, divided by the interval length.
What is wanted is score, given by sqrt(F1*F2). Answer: 0.0625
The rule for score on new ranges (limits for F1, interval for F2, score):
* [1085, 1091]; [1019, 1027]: 0.0620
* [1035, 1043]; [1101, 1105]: 0.0625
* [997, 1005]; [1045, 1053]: 0.0617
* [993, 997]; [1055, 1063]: 0.0616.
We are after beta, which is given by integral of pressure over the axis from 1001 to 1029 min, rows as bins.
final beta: 463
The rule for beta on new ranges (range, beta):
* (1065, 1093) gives 435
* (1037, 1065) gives 451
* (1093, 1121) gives 431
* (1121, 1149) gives 421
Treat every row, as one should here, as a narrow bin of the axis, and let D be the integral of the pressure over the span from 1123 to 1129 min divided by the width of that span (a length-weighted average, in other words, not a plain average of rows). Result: 14.9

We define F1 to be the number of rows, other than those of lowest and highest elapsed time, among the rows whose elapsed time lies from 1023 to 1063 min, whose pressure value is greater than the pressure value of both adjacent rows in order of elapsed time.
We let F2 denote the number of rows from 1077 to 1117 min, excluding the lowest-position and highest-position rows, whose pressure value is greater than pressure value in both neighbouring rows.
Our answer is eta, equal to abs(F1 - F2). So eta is 1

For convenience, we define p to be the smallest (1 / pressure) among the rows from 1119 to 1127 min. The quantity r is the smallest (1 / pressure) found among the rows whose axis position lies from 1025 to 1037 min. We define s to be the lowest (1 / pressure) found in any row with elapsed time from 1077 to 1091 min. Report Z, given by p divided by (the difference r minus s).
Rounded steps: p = 0.065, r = 0.0587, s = 0.064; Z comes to -13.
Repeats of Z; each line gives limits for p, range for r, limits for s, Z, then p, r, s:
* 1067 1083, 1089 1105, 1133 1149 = -263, 0.064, 0.0634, 0.064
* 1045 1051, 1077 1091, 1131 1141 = -24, 0.062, 0.0636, 0.066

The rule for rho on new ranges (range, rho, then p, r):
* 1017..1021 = 305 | 67.78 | 33.9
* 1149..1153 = 270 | 59.92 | 30.0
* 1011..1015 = 298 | 66.18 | 33.1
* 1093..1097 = 282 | 62.74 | 31.4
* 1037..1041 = 300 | 66.64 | 33.3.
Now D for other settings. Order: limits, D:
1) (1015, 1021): 16.9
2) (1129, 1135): 14.9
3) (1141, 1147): 15.2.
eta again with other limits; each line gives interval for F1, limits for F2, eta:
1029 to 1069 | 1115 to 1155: 0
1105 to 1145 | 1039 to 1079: 0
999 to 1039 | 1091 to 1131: 2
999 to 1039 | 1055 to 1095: 1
